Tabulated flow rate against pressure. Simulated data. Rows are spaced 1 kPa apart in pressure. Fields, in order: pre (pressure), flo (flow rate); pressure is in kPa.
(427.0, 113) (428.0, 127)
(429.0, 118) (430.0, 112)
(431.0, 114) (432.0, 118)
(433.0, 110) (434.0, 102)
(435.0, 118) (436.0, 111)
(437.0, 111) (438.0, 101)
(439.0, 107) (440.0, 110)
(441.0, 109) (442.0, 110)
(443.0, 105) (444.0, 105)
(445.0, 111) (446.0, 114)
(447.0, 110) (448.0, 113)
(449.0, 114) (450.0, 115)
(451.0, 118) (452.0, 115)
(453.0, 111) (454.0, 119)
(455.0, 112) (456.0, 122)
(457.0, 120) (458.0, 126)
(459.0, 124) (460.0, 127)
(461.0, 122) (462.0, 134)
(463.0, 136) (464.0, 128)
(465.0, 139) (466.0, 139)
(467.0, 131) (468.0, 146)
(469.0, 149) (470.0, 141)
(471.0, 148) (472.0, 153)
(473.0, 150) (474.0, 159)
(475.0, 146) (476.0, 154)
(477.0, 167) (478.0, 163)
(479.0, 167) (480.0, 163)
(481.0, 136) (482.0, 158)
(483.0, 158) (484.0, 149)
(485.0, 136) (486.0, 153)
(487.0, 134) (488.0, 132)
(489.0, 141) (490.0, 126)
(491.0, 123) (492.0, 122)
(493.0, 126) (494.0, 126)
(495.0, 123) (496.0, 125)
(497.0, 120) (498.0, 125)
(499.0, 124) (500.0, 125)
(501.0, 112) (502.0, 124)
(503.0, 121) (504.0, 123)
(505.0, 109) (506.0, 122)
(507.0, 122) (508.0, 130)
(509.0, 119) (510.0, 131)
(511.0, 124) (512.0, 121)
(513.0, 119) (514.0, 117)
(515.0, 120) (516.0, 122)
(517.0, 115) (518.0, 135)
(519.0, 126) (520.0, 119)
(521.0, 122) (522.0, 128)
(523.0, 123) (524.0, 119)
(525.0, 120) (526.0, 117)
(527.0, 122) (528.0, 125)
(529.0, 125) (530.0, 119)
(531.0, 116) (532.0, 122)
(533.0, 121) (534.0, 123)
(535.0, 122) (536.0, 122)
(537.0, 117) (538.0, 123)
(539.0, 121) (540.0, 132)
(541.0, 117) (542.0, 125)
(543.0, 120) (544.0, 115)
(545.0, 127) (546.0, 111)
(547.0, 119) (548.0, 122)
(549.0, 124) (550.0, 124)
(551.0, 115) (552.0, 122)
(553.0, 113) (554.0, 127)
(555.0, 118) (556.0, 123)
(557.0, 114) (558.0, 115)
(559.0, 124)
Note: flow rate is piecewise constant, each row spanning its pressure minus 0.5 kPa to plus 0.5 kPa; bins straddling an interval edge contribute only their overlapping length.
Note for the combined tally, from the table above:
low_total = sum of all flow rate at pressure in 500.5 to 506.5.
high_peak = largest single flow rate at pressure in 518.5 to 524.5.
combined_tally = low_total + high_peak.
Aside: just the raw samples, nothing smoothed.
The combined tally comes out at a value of 839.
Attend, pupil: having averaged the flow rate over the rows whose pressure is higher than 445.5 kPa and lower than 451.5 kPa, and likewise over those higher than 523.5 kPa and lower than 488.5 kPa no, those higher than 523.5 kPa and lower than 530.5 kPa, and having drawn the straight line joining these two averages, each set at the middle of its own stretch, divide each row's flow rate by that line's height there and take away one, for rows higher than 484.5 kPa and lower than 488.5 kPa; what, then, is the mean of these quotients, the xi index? 0.18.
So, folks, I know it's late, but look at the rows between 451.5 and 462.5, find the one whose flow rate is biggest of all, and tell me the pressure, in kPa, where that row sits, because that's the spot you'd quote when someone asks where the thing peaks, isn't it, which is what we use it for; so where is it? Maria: 462.0 kPa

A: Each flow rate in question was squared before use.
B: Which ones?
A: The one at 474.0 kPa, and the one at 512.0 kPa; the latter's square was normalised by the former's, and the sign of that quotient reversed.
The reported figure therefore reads -0.58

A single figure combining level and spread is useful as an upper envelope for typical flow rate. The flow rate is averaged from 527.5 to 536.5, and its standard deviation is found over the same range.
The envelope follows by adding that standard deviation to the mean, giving 124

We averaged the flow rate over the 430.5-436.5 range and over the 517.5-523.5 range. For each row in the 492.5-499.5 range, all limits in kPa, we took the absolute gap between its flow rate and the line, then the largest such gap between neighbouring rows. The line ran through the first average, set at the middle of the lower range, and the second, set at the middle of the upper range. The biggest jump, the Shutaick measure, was 3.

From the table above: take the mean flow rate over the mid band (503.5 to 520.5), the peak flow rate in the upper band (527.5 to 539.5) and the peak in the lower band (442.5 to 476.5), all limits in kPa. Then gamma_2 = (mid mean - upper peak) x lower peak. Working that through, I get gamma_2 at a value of -477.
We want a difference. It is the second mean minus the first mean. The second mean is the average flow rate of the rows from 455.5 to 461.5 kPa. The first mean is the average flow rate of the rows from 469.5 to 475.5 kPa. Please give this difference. -26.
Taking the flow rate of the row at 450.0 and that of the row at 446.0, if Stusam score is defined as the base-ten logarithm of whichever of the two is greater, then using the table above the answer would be 2.06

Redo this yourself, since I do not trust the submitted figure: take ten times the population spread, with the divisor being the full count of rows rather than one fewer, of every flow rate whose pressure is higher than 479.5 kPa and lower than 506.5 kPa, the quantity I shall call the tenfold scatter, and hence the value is 138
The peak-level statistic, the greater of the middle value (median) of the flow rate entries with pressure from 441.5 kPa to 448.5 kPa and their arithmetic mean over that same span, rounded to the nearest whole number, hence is 110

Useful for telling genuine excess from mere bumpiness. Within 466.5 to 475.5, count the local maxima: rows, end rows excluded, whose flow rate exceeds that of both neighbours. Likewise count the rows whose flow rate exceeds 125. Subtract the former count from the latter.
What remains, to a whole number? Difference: 6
